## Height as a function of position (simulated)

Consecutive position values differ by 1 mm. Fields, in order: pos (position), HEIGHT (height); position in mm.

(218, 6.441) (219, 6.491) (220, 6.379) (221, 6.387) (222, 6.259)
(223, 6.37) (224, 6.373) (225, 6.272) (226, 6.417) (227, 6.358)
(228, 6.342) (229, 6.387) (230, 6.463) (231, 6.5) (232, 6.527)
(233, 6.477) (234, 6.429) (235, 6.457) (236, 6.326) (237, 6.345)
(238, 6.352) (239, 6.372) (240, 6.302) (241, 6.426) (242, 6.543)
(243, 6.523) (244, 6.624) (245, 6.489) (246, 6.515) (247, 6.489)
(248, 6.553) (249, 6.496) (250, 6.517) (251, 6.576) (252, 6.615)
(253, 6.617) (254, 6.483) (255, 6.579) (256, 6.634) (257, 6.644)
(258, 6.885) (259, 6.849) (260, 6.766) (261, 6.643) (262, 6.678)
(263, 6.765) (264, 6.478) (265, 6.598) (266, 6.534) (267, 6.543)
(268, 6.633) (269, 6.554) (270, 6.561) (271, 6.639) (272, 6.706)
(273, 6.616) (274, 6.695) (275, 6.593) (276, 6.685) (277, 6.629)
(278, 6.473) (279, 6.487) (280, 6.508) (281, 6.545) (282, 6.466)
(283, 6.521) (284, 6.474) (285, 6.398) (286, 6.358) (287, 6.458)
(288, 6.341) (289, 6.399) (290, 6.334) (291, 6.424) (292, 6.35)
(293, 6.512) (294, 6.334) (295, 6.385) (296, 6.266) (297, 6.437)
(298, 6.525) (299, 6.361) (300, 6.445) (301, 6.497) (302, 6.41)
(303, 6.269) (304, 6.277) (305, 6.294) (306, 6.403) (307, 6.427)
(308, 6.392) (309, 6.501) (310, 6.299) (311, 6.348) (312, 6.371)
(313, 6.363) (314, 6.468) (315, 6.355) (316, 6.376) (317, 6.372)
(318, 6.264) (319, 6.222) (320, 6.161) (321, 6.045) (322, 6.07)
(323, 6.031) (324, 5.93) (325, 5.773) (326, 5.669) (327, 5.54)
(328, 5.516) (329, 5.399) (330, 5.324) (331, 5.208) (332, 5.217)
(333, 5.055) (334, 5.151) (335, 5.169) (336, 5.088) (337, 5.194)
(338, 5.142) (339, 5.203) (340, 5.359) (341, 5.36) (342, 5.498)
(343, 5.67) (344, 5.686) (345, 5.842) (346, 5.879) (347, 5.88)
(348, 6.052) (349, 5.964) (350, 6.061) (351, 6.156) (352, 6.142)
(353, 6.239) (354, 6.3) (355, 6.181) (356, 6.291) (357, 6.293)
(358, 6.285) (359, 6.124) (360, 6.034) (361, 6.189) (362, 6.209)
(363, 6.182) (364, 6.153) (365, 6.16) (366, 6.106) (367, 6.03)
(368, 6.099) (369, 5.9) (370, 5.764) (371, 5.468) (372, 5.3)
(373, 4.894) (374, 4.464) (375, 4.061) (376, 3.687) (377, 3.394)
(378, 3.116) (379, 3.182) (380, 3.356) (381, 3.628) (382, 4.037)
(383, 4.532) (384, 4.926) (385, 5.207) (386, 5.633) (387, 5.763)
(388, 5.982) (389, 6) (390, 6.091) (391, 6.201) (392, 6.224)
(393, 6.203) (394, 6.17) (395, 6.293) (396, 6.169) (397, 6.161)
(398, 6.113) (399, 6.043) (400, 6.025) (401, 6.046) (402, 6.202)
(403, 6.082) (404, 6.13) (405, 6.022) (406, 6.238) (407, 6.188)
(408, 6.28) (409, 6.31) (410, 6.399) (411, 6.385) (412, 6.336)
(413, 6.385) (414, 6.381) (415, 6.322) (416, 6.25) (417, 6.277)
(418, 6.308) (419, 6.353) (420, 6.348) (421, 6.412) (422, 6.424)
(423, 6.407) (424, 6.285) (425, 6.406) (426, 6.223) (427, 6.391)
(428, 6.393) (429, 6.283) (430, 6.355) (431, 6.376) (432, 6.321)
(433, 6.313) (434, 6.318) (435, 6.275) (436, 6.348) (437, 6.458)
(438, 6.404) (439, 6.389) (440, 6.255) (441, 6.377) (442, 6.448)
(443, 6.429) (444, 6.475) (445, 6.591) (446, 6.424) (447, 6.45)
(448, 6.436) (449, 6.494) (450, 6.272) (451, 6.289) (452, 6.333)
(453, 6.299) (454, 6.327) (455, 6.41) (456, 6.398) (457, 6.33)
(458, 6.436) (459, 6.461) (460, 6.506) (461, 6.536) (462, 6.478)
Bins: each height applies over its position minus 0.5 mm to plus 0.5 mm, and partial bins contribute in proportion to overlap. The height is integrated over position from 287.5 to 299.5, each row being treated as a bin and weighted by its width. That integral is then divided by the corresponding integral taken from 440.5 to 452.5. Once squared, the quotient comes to 0.99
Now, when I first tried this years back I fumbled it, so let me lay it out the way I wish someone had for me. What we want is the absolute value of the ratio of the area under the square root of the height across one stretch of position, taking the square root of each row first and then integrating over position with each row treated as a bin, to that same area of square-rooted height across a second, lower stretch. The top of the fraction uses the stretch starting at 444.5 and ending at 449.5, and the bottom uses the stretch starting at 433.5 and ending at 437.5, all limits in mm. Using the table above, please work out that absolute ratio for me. 1.26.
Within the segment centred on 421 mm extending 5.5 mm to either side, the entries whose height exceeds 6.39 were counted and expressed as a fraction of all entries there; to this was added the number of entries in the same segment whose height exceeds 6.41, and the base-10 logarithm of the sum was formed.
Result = 0.37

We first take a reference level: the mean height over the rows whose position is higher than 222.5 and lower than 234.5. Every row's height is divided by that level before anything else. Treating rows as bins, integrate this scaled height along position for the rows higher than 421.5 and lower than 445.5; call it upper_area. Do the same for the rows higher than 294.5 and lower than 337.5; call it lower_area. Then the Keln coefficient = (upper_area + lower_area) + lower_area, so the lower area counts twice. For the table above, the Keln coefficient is 105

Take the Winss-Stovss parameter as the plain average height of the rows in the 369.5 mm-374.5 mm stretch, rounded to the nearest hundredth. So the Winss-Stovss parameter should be 5.18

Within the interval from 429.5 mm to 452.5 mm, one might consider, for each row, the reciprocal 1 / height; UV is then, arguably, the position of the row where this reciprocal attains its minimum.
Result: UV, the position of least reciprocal 445 mm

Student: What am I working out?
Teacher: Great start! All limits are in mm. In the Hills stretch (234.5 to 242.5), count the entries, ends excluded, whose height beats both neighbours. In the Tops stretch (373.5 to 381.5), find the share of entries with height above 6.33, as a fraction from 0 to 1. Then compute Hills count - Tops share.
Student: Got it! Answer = 1.0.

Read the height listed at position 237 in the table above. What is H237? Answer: 6.345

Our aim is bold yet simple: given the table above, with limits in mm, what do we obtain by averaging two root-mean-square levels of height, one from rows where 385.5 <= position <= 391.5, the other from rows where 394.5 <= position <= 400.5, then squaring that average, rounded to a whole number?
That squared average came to 36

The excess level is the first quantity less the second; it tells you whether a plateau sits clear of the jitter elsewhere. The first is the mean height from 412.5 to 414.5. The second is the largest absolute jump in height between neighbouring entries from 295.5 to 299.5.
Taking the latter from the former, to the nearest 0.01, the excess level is 6.21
